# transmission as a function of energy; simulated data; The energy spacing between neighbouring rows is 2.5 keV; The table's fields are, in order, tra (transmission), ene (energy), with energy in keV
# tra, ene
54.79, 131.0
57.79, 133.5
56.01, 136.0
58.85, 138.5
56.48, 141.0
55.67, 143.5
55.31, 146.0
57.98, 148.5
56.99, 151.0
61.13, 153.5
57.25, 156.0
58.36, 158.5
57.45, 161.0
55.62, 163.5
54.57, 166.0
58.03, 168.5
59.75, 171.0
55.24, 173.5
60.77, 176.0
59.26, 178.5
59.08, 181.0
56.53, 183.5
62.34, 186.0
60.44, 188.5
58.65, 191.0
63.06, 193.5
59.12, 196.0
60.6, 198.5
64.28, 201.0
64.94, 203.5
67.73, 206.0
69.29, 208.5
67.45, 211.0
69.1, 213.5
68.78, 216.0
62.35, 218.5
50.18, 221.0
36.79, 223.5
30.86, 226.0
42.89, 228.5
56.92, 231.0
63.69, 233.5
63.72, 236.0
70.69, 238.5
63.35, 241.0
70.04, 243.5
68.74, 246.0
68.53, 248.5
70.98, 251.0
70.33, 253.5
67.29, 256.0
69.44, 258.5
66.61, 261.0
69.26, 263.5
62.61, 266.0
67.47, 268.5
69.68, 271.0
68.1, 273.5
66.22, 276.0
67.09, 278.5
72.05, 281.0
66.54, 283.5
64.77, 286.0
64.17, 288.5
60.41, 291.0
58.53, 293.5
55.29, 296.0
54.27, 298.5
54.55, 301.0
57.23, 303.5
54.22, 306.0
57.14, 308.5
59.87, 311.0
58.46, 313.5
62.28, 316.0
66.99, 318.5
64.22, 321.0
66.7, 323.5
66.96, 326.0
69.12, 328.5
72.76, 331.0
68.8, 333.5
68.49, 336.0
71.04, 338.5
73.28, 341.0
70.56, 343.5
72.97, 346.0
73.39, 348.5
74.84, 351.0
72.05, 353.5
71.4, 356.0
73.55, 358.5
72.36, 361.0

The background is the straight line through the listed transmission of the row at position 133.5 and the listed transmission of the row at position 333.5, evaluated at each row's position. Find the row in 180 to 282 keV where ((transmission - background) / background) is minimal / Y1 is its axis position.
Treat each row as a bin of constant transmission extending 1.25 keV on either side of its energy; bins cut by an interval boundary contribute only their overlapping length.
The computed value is 226.0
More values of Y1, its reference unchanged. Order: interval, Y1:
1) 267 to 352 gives 306.0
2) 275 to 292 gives 291.0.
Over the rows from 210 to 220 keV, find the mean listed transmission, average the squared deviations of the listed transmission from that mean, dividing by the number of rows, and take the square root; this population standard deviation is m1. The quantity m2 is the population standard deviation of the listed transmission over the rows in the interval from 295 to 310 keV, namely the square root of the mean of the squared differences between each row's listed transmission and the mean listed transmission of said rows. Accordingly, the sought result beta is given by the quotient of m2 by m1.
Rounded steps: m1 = 2.7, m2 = 1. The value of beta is 0.5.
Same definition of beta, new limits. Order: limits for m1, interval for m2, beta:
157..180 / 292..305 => 0.8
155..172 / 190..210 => 2.3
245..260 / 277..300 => 4.6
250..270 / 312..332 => 1.6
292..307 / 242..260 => 0.7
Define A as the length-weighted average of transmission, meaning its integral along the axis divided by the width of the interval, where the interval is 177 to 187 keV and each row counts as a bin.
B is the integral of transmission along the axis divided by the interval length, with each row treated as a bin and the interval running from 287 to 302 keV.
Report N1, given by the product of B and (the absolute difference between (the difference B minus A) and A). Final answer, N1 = 3511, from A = 59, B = 58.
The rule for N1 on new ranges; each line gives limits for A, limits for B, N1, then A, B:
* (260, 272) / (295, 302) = 4347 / 67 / 55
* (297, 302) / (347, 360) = 2619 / 54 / 73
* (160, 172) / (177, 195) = 3243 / 57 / 60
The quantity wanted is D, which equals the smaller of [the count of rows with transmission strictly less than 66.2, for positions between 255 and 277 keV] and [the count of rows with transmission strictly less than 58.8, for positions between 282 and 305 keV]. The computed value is 1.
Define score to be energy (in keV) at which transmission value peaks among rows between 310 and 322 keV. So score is 318.5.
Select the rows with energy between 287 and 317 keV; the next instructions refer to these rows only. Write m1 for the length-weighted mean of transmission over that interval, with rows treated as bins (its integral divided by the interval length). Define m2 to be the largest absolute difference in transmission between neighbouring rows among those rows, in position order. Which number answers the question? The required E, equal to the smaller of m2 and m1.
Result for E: 3.8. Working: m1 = 58.1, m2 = 3.8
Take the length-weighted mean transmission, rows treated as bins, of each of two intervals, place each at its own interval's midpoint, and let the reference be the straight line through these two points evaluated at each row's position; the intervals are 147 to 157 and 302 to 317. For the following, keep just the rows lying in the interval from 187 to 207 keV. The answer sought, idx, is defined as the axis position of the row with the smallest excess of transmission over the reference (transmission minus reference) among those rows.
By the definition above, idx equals 191.0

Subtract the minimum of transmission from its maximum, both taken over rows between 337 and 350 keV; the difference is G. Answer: 3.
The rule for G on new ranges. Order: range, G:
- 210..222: 19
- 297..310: 3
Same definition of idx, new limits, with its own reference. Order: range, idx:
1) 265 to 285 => 266.0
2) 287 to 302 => 298.5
